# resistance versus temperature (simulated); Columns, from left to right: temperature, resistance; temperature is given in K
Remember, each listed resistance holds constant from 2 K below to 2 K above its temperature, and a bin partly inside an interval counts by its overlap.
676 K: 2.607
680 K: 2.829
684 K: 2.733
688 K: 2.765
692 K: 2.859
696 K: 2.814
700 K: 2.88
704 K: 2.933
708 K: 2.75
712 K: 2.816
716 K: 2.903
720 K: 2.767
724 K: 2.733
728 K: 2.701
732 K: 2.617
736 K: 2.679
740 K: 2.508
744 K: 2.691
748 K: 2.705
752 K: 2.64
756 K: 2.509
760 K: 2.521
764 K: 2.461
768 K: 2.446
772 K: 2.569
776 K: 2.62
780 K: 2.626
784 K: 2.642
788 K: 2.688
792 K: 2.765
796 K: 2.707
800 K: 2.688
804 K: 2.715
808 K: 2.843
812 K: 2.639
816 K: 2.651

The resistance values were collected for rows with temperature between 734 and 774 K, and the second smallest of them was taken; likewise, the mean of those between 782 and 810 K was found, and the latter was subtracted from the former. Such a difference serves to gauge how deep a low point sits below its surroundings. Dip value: -0.3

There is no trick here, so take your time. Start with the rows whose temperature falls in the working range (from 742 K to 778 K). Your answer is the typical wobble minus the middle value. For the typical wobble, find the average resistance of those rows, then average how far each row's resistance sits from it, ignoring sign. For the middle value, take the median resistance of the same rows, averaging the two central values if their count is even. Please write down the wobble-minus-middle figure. -2.49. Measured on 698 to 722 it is -2.78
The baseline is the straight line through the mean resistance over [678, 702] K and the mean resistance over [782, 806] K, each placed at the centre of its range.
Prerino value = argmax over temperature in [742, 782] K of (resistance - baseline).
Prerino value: 748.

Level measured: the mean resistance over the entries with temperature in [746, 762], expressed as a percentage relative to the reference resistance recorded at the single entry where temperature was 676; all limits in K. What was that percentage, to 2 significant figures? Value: 99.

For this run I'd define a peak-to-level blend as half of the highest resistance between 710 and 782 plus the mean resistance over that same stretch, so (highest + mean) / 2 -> 2.77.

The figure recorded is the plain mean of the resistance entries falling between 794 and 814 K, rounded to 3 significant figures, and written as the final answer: 2.72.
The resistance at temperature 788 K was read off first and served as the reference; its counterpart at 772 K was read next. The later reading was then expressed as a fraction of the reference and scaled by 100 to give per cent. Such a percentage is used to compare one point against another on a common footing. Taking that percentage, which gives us 96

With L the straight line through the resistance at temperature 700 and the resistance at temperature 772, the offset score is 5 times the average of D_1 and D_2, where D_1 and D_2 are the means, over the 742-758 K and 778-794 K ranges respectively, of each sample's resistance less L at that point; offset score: 0.36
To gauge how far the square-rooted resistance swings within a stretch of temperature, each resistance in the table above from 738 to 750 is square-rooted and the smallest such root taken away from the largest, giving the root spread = 0.061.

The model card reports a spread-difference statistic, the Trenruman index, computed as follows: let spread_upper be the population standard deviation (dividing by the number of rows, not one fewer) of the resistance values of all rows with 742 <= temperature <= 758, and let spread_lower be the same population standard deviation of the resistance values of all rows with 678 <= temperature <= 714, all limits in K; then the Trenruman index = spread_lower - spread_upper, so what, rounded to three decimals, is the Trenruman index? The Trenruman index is -0.016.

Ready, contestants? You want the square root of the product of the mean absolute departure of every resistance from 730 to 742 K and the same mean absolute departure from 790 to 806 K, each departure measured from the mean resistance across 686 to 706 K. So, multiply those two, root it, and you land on 0.18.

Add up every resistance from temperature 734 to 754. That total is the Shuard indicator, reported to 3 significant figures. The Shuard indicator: 13.2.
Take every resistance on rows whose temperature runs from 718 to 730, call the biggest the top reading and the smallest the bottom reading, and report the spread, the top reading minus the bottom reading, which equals 0.066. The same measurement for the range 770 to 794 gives 0.196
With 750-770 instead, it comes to 0.194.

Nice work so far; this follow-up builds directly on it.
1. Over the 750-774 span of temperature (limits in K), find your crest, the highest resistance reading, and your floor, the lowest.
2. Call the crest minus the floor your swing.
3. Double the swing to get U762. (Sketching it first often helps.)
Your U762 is 0.39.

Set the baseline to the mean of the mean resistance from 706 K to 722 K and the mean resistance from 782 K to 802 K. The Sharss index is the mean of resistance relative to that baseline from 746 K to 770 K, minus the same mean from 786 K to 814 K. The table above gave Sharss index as -0.17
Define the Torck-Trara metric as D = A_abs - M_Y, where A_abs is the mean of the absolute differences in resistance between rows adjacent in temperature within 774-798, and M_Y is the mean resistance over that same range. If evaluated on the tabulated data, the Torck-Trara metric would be -2.63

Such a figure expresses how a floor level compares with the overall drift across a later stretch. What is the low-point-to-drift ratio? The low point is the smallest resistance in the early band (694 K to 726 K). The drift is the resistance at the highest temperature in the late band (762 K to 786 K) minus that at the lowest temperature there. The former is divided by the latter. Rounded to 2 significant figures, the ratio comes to 15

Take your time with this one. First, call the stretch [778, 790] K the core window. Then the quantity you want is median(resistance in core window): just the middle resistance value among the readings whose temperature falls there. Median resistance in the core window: 2.64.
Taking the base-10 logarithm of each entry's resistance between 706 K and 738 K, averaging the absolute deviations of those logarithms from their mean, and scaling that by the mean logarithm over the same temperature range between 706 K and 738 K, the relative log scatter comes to 0.023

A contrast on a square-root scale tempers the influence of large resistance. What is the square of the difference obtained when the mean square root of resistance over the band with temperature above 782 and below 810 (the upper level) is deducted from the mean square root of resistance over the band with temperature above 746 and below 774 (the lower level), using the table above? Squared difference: 0.0028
